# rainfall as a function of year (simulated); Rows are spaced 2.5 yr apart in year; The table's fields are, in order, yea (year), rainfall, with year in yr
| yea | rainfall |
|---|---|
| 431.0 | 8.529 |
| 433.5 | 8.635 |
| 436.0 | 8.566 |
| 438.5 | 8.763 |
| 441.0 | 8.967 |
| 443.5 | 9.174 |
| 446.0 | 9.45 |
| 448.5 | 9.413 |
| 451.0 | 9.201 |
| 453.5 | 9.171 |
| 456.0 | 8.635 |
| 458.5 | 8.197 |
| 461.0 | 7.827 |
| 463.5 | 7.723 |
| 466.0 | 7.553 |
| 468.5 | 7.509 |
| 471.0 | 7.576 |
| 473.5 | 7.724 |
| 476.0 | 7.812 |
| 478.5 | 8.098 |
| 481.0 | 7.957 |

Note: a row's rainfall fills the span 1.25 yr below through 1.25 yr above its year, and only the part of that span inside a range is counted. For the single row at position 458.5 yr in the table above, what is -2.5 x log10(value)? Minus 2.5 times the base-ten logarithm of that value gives -2.28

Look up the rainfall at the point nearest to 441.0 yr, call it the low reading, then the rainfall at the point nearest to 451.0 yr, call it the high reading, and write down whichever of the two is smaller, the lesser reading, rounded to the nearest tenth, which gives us 9.0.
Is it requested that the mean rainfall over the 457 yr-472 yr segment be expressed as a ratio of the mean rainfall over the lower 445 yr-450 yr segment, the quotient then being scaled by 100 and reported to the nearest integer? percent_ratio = 82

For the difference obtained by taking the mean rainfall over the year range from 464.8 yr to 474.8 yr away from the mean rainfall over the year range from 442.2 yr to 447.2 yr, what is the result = 1.7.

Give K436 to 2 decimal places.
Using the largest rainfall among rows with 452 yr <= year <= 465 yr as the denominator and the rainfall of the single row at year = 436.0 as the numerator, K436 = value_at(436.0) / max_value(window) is 0.93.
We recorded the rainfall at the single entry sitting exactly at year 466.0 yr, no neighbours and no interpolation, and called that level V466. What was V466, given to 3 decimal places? 7.553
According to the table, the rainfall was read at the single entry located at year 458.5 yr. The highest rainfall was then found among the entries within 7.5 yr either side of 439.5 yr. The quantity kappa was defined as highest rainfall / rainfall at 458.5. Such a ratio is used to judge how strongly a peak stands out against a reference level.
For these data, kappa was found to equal 1.15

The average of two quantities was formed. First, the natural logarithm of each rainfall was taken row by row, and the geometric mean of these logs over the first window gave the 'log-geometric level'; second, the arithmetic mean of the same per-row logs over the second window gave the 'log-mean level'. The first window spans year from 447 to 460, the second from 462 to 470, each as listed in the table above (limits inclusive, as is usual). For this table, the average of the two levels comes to 2.11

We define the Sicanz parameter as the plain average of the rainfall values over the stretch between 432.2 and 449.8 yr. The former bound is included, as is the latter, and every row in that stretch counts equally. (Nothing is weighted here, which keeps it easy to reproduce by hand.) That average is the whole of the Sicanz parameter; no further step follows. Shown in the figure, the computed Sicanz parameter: 9.0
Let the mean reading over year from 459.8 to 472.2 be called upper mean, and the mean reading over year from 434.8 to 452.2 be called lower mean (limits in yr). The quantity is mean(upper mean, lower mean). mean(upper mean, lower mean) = 8.36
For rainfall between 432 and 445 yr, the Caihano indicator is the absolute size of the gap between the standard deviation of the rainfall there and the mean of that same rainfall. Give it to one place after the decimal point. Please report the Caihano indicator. 8.6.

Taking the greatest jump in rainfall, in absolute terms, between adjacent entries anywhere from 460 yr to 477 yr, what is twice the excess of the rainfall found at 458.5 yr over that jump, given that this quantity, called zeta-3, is 16.1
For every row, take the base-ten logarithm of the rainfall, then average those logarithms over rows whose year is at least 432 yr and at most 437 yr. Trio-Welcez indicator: 0.93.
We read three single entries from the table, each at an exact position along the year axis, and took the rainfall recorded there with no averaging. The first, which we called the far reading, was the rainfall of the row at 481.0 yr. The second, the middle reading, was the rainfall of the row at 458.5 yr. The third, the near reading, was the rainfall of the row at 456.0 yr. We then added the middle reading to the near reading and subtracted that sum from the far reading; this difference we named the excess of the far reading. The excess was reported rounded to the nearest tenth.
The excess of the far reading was -8.9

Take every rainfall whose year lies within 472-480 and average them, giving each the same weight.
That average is 7.9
